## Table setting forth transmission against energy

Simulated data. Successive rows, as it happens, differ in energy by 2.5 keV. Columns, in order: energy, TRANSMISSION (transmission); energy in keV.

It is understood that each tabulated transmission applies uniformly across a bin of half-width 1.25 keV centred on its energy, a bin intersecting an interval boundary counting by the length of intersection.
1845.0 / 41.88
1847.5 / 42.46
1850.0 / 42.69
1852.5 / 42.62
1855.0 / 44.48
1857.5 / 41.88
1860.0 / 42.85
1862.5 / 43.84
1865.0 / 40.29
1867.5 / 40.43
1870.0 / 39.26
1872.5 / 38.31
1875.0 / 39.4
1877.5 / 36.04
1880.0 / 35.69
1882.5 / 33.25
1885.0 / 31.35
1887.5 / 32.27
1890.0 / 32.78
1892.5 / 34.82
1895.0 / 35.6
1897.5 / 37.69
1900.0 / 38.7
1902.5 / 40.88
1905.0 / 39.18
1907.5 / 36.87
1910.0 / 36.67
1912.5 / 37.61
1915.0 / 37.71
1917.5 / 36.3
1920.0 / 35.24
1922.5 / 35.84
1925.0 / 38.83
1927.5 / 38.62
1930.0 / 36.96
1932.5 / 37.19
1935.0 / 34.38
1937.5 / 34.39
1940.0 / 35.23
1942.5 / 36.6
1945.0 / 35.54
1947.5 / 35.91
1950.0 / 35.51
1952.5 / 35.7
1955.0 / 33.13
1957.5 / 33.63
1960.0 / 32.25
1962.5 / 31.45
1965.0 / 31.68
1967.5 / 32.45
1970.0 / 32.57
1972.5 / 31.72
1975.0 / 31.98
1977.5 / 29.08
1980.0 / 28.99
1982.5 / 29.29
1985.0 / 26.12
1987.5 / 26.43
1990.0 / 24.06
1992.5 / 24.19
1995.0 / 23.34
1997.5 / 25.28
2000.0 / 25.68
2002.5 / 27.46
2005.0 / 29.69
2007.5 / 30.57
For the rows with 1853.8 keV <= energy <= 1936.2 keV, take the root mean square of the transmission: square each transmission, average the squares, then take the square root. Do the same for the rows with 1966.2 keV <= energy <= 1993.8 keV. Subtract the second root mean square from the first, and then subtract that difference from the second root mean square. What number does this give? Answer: 20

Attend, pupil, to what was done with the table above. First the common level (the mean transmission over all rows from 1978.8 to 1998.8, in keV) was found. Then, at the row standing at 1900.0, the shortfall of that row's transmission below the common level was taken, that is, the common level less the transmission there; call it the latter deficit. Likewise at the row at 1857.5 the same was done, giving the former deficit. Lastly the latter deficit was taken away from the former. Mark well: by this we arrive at -3.2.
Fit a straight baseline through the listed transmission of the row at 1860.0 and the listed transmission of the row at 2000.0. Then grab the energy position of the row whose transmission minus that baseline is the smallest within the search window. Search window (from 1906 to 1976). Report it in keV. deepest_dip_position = 1920.0 keV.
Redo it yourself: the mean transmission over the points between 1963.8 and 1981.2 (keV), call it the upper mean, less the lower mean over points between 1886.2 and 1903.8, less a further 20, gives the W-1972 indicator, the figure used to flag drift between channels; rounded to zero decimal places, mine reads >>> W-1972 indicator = -25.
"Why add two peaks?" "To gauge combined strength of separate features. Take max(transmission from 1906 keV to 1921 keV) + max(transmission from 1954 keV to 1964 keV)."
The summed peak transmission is 71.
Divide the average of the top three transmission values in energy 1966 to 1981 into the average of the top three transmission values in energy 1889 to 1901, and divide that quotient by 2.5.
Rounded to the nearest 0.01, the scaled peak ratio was 0.46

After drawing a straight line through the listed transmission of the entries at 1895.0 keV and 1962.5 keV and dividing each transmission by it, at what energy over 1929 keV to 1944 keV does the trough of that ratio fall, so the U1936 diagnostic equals 1935.0 keV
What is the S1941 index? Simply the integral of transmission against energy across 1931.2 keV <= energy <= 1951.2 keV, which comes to 712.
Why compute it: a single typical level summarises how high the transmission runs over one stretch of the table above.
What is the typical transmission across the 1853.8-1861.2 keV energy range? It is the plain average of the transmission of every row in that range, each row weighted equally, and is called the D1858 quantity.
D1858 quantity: 43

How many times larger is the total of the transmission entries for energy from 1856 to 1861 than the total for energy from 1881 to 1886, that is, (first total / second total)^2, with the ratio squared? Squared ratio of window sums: 1.72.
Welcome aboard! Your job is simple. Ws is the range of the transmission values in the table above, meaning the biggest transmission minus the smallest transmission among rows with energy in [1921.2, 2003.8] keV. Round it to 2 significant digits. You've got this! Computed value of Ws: 15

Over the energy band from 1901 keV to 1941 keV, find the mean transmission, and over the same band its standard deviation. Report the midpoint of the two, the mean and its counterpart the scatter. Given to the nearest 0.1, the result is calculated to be 19.4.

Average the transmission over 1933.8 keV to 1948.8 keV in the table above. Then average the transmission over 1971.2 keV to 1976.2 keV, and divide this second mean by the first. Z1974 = 0.90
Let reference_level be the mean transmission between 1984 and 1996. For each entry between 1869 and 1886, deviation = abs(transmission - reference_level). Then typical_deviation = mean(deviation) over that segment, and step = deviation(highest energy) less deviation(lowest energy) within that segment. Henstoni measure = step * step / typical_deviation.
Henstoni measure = 5.5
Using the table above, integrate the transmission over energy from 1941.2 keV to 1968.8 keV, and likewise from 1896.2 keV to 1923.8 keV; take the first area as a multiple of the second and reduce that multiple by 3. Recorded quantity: -2.09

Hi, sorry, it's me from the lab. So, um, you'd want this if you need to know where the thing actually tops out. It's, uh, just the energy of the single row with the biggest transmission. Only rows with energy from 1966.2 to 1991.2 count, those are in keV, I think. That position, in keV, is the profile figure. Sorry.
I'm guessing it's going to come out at 1970.0 keV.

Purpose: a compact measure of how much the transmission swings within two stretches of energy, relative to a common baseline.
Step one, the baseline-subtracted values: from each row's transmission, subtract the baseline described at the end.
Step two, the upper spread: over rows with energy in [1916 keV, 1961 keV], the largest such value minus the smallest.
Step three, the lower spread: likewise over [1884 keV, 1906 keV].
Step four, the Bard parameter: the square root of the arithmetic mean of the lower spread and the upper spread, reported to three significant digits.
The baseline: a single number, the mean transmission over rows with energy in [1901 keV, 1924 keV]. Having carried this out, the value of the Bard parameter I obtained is 2.84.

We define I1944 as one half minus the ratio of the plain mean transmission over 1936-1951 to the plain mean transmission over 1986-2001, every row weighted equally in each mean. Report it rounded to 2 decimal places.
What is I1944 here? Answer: -0.93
